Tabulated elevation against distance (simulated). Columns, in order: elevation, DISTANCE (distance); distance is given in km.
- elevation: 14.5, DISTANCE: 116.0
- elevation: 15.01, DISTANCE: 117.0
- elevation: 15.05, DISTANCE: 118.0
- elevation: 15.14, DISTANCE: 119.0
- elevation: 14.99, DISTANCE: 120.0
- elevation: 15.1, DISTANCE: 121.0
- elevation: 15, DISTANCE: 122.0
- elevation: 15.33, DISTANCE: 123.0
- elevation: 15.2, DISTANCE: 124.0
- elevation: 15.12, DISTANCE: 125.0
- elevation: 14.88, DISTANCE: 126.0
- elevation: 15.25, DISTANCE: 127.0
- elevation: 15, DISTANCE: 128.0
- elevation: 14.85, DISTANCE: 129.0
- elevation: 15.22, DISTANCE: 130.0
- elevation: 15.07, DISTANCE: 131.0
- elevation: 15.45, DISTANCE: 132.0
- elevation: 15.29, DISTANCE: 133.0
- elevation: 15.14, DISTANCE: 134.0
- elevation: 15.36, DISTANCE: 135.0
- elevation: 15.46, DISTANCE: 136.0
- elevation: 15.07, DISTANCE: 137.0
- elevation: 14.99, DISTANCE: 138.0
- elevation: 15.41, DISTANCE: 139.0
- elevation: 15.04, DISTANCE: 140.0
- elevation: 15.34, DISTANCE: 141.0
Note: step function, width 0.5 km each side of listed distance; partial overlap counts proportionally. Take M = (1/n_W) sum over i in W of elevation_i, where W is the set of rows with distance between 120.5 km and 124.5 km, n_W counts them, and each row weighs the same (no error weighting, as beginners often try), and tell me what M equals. 15.16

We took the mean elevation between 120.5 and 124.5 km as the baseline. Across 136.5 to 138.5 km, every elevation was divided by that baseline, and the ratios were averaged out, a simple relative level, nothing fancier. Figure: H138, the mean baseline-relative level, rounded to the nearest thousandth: 0.992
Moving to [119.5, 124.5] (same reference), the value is 0.998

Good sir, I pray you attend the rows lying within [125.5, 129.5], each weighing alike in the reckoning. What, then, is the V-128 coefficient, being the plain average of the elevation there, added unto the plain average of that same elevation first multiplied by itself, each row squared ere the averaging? 240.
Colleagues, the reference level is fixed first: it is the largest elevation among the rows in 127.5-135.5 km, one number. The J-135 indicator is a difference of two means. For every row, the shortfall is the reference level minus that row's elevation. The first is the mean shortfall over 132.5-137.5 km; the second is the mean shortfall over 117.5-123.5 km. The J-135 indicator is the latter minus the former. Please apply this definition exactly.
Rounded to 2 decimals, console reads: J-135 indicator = 0.16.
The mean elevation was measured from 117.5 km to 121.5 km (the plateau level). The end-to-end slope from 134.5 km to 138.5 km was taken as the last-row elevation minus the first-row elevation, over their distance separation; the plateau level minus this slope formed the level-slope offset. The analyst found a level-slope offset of 15.2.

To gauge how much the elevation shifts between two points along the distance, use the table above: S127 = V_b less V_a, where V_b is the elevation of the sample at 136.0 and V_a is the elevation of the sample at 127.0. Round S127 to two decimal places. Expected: 0.21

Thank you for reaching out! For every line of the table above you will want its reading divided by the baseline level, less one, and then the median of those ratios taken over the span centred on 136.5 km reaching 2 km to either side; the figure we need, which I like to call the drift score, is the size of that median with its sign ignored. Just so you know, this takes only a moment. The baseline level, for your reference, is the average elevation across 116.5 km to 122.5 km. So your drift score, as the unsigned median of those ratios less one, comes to 0.011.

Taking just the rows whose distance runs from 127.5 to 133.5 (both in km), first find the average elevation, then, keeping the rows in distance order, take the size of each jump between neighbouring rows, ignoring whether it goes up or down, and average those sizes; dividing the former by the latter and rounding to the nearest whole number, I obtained 63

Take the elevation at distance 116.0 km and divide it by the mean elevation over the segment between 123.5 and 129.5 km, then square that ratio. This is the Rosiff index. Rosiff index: 0.93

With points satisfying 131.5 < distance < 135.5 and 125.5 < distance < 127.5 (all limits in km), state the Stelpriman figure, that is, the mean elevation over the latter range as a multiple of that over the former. 0.984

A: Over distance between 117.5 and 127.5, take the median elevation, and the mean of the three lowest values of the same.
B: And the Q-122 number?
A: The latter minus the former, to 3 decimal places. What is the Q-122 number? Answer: -0.153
